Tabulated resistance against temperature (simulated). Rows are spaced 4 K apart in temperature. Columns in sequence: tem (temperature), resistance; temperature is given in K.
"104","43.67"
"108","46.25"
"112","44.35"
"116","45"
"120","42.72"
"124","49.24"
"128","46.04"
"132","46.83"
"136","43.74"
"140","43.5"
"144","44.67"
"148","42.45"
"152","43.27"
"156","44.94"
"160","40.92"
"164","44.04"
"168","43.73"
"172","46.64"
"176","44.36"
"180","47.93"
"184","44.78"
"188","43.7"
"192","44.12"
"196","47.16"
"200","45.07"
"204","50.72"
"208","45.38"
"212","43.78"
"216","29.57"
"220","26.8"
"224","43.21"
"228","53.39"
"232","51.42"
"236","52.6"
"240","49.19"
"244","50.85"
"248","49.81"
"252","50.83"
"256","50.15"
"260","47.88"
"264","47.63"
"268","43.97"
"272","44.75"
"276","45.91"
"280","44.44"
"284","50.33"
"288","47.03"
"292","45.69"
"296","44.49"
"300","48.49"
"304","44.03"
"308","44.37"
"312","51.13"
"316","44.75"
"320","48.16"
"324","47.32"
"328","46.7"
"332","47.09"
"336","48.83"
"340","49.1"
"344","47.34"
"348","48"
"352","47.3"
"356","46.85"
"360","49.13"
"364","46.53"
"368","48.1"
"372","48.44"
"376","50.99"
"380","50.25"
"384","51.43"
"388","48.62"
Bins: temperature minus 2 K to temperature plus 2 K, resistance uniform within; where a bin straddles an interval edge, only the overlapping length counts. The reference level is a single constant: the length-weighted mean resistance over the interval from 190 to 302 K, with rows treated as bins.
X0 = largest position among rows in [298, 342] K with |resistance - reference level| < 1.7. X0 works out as 332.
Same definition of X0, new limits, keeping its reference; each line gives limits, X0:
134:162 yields 156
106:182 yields 180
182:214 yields 208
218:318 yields 316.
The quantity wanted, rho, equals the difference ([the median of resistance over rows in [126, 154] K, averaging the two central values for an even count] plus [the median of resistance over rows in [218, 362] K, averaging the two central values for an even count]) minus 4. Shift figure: 87.2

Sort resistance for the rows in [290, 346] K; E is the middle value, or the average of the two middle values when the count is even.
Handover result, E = 47.2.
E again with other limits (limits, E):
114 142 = 45.0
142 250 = 44.8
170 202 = 44.9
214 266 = 49.8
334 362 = 48.0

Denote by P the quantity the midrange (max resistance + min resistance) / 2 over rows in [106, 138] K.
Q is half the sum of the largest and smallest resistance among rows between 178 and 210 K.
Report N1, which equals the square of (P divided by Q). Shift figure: 0.95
